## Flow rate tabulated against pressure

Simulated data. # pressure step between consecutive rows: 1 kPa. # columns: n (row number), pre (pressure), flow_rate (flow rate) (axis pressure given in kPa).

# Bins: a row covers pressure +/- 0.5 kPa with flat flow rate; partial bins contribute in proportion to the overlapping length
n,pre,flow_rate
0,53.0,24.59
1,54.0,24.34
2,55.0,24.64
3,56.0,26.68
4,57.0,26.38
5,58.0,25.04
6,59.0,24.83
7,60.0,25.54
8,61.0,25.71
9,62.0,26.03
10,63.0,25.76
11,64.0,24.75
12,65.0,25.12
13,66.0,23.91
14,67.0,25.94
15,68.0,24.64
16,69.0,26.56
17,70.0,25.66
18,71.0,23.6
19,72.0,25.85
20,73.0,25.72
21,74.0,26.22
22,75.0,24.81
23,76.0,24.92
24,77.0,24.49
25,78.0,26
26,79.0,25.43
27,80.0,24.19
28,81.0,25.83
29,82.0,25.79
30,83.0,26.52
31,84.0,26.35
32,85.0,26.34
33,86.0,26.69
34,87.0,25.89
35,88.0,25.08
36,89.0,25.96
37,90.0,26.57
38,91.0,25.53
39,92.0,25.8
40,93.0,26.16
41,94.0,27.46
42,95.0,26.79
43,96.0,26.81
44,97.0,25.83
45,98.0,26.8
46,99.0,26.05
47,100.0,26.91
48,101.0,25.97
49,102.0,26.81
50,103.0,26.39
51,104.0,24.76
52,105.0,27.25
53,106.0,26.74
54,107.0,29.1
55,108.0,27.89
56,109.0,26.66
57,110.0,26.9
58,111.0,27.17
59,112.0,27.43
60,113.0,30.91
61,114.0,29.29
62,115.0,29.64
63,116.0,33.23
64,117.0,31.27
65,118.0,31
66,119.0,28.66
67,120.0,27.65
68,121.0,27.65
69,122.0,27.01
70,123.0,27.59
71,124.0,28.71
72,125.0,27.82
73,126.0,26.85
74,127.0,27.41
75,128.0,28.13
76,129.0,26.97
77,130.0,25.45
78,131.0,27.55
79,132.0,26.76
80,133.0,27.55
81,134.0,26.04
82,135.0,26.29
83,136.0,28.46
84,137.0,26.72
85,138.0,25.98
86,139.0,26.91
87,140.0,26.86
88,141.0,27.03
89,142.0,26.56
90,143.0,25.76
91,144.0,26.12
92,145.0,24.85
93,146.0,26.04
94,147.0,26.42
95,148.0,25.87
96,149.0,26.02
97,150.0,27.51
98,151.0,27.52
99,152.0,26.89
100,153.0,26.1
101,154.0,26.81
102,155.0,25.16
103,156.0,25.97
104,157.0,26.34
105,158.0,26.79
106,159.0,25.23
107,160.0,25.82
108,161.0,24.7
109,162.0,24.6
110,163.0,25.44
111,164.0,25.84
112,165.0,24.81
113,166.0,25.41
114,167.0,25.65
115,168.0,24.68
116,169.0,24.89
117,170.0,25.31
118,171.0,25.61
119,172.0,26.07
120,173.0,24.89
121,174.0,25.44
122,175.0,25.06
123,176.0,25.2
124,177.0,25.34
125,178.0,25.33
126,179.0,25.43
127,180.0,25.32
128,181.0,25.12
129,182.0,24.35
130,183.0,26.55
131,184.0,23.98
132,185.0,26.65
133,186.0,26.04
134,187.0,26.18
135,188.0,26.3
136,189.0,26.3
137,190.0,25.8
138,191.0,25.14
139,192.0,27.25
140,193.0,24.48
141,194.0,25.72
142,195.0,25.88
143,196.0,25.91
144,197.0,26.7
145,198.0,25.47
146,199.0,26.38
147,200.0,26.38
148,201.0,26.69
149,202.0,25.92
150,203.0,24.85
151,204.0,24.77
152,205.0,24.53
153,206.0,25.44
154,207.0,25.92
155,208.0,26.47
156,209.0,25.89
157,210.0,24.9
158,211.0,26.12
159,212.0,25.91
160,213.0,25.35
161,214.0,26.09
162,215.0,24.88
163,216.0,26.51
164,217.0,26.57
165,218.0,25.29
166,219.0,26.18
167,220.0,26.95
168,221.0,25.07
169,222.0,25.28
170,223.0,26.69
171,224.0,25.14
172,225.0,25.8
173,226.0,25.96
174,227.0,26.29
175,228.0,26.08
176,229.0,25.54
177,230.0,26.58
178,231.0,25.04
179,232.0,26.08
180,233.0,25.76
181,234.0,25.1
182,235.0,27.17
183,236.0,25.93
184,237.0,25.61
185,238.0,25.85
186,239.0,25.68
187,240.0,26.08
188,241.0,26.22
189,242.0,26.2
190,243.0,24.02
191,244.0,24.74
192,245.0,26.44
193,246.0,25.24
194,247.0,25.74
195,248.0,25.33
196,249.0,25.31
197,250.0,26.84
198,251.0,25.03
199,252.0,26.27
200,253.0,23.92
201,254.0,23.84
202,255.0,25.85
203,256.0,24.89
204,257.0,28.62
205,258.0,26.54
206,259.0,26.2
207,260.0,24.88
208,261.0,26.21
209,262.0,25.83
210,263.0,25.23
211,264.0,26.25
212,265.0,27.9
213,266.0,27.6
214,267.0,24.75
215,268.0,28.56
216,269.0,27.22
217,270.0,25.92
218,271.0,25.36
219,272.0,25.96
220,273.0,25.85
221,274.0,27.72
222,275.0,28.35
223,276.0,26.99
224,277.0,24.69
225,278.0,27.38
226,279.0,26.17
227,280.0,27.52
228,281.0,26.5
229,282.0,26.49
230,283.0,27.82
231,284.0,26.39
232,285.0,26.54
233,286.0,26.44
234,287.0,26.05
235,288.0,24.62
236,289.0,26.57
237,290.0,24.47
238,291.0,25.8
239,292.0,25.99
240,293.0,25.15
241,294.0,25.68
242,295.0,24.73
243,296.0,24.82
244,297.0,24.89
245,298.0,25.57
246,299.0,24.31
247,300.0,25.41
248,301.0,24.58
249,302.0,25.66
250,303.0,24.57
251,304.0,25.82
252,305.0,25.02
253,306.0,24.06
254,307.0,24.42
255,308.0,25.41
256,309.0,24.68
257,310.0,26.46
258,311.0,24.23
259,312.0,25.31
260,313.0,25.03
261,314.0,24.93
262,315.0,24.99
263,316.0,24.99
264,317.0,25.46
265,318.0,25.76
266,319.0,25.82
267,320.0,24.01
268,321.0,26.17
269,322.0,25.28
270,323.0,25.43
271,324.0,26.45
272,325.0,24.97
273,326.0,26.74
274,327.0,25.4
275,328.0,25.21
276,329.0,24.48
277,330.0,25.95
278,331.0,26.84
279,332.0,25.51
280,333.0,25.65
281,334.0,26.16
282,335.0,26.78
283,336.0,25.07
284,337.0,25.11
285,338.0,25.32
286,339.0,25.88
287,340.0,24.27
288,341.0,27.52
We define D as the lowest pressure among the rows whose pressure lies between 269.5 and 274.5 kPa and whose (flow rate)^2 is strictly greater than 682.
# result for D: 274.0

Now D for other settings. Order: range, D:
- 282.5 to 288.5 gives 283.0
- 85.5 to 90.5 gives 86.0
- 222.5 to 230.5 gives 223.0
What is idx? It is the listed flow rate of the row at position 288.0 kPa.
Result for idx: 24.62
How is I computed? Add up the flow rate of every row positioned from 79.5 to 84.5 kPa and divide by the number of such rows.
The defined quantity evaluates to 25.7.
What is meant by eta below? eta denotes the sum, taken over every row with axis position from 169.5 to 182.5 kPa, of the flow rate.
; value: 328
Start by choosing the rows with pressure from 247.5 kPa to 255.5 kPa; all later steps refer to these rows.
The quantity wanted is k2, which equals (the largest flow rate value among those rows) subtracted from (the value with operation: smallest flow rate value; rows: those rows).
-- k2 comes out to -3.0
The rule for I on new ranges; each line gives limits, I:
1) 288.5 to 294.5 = 25.6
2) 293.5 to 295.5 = 25.2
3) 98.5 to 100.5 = 26.5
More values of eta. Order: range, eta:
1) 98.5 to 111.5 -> 349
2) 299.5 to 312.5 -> 326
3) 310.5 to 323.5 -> 327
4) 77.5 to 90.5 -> 337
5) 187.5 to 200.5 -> 338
